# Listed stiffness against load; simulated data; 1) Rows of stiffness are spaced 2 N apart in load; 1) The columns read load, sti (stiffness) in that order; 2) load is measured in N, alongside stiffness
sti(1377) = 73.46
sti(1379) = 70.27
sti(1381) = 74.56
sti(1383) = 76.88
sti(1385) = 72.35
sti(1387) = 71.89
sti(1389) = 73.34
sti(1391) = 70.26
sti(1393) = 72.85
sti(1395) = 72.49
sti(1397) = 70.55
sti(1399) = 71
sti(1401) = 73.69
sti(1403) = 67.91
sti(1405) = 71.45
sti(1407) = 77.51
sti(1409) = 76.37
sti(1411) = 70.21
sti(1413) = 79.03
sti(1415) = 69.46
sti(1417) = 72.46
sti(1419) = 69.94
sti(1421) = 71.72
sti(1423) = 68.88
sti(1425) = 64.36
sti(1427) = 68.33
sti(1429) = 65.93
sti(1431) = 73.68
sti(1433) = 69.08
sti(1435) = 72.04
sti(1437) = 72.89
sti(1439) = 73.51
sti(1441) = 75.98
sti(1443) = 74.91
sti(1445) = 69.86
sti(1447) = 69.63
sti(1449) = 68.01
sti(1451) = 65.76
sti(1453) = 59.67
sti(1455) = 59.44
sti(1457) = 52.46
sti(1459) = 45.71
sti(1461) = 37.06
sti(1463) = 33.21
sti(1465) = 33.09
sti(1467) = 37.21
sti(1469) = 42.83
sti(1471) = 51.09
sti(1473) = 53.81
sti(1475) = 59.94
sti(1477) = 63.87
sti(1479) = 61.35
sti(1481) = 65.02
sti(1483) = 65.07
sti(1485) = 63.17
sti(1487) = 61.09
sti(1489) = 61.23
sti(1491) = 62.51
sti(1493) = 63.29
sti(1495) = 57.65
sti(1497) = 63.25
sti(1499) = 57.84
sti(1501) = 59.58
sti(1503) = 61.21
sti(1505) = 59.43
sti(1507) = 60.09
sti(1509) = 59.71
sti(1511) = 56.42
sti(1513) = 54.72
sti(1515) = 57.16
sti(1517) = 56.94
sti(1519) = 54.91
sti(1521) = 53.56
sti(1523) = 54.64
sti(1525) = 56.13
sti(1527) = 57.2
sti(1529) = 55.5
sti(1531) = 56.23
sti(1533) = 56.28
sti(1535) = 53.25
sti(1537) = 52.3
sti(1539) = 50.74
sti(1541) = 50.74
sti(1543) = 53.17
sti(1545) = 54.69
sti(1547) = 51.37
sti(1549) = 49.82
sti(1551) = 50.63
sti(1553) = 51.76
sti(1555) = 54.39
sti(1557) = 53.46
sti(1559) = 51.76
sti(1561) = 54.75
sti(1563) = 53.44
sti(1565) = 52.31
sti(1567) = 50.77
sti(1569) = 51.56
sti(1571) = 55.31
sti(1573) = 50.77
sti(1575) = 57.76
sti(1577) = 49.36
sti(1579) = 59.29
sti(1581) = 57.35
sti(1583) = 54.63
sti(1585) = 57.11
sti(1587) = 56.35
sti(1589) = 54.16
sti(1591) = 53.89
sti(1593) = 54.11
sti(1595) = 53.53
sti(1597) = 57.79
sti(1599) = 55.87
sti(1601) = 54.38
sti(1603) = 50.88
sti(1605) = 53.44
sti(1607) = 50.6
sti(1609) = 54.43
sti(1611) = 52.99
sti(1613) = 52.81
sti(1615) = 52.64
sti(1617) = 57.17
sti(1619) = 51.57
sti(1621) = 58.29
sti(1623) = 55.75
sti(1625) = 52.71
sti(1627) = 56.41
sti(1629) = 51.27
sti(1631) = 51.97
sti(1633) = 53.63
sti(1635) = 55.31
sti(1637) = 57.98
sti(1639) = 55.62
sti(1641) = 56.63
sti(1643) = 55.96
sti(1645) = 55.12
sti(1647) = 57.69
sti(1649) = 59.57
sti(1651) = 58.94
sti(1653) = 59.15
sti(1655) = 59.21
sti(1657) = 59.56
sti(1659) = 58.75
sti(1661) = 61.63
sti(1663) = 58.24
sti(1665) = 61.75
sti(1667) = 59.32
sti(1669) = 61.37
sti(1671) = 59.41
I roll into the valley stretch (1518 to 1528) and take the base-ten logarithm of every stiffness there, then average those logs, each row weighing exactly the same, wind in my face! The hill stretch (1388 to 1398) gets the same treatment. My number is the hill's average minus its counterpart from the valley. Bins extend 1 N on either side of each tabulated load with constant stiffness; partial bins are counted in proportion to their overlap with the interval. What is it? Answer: 0.11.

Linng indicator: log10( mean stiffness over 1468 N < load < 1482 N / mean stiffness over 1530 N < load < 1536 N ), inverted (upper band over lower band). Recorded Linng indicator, -0.01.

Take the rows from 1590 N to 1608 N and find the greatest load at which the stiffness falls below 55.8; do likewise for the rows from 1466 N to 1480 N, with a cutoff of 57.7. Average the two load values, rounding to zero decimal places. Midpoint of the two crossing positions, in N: 1540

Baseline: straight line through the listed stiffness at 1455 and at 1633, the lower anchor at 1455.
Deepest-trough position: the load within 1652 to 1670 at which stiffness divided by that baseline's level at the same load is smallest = 1663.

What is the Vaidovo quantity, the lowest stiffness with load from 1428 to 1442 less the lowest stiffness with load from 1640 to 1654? 11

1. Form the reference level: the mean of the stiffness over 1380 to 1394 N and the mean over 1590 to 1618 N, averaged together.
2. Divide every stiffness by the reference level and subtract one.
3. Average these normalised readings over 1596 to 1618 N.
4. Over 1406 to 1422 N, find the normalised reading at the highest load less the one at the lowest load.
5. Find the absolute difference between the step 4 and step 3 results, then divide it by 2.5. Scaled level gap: 0.024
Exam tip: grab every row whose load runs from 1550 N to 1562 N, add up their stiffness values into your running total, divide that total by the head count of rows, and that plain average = 53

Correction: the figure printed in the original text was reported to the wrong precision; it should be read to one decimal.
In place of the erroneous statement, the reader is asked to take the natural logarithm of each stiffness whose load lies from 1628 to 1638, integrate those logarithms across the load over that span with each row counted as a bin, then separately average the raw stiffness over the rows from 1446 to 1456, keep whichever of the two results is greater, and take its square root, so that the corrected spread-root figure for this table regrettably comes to 8.0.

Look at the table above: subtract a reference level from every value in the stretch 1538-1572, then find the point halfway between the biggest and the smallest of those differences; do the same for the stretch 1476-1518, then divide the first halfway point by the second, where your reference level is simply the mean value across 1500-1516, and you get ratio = -4.4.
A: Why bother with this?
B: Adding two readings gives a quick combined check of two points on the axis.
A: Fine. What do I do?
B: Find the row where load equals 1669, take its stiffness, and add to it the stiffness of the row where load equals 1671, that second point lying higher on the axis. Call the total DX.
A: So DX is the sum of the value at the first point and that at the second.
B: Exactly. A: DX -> 121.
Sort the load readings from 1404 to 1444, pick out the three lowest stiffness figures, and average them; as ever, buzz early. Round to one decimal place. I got 66.2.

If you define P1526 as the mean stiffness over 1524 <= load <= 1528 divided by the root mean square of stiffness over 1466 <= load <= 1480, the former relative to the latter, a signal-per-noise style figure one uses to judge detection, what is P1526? 1.1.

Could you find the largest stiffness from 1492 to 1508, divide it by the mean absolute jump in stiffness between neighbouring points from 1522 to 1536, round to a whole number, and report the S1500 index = 47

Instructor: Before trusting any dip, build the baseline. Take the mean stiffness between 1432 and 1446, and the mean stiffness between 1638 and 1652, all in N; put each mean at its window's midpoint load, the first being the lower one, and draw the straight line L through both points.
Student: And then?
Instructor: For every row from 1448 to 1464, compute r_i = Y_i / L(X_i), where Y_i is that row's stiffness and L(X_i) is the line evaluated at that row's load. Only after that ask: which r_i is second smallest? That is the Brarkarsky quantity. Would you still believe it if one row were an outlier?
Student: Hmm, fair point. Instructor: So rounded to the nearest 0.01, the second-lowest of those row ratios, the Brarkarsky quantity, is 0.52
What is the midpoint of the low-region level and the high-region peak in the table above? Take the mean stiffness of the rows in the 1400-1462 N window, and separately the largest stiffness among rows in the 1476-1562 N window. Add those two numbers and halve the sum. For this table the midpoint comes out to 67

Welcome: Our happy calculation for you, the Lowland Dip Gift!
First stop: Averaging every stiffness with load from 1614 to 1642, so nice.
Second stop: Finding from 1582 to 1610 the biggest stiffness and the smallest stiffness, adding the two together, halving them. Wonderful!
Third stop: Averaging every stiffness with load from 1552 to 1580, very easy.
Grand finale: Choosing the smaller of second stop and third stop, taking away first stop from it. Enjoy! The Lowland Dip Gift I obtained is -1.4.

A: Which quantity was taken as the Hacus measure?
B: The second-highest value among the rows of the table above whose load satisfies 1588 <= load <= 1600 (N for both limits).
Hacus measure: 55.87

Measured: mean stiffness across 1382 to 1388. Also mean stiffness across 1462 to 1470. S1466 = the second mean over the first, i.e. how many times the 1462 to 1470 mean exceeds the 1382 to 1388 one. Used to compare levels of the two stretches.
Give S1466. 0.496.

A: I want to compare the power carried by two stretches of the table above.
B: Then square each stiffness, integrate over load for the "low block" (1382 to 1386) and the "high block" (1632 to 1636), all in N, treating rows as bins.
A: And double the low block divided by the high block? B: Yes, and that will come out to 3.8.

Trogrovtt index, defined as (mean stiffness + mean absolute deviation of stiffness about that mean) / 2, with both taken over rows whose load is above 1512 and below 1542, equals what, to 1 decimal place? 28.2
